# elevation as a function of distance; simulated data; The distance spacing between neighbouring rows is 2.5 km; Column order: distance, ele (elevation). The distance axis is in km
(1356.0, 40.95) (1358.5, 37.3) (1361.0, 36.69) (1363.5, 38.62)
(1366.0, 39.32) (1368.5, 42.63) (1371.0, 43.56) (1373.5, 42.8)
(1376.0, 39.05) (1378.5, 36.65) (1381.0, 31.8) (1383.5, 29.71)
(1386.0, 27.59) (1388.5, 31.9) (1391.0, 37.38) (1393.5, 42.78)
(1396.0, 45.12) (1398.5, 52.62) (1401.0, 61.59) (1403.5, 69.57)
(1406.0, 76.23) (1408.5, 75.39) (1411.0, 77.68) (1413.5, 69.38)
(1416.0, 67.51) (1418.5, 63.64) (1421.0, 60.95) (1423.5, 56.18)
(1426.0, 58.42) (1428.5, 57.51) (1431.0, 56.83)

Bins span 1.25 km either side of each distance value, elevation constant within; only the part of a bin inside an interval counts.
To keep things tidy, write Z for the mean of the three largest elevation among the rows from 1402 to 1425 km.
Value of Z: 76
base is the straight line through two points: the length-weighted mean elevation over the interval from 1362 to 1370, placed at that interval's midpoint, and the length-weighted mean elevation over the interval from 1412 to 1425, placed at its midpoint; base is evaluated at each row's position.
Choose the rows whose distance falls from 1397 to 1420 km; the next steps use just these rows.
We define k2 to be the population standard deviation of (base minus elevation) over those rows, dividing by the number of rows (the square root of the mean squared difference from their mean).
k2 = 7.1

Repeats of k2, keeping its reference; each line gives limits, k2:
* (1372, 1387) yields 7.3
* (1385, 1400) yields 6.5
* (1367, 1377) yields 2.8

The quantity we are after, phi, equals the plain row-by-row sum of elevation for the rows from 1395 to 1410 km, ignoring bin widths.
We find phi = 381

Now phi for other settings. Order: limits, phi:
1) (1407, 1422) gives 415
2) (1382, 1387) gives 57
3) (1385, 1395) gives 140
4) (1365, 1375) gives 168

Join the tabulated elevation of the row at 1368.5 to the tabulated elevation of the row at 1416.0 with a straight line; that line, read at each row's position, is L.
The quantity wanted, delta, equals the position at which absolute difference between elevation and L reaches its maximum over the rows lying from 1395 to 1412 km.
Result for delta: 1406.0 km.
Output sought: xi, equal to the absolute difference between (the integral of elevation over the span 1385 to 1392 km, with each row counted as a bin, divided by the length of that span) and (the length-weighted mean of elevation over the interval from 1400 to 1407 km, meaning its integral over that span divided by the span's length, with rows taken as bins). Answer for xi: 37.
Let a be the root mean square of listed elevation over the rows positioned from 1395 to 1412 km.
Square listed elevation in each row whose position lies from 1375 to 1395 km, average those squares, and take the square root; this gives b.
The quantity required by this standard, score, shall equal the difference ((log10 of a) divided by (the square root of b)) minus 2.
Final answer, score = -1.69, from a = 67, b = 35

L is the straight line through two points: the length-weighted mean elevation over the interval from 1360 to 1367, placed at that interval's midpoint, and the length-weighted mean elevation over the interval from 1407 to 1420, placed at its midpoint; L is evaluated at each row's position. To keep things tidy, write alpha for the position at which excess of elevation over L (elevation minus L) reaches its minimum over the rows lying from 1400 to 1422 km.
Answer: 1421.0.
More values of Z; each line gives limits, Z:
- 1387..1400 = 47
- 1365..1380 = 43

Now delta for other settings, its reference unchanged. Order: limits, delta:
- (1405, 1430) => 1428.5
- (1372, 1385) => 1383.5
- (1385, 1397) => 1386.0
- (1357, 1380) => 1378.5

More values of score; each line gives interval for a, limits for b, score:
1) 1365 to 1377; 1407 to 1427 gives -1.80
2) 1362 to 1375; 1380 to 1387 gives -1.70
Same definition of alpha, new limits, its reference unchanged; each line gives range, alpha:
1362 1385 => 1383.5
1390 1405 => 1391.0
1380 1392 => 1386.0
